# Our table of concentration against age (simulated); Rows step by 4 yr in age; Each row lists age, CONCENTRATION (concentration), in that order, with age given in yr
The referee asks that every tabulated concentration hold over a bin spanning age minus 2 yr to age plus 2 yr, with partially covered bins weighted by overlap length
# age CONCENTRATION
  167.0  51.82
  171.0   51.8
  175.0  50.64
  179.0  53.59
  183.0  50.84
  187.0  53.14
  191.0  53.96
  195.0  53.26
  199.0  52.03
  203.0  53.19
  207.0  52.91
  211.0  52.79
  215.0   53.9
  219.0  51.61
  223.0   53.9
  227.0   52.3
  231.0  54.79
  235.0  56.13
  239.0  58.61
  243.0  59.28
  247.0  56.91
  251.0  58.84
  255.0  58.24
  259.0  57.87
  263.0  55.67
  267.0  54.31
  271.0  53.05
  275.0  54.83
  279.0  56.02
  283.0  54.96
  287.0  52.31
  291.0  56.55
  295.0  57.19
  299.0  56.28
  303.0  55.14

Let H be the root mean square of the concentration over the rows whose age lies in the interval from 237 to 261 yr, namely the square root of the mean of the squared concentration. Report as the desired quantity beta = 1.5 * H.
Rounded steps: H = 58.3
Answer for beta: 87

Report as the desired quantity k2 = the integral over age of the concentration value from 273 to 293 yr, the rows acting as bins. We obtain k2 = 1099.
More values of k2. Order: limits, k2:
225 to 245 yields 1124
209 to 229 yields 1058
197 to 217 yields 1059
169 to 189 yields 1040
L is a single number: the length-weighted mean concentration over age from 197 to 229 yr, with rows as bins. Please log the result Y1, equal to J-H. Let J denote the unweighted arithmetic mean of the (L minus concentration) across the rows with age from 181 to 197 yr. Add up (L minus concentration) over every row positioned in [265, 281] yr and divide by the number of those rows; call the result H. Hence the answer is 1.8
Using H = -1.7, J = 0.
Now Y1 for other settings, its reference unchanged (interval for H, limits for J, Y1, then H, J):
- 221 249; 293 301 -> -0.7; -3.2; -4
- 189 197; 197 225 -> 0.7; -0.8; 0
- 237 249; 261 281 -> 3.5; -5.4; -2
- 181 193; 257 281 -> -2.6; 0.2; -2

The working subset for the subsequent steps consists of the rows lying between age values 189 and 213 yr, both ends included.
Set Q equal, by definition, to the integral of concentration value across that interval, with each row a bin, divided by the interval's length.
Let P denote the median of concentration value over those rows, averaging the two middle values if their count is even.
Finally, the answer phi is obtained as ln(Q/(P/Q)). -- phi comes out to 3.97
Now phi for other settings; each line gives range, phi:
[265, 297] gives 4.01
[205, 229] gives 3.97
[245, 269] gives 4.04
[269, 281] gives 4.00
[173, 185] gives 3.96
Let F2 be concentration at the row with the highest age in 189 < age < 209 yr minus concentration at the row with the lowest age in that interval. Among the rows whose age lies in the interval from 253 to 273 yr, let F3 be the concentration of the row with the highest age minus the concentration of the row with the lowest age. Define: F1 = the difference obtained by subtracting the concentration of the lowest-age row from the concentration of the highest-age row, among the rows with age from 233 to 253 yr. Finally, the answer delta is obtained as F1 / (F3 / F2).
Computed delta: 0.5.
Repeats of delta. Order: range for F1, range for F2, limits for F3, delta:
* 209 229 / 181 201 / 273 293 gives -0.3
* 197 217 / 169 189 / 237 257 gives -6.8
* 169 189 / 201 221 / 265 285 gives -3.3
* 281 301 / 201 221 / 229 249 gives -1.0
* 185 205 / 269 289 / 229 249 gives 0.0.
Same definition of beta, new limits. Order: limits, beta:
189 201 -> 80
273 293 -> 82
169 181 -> 78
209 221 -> 79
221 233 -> 81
